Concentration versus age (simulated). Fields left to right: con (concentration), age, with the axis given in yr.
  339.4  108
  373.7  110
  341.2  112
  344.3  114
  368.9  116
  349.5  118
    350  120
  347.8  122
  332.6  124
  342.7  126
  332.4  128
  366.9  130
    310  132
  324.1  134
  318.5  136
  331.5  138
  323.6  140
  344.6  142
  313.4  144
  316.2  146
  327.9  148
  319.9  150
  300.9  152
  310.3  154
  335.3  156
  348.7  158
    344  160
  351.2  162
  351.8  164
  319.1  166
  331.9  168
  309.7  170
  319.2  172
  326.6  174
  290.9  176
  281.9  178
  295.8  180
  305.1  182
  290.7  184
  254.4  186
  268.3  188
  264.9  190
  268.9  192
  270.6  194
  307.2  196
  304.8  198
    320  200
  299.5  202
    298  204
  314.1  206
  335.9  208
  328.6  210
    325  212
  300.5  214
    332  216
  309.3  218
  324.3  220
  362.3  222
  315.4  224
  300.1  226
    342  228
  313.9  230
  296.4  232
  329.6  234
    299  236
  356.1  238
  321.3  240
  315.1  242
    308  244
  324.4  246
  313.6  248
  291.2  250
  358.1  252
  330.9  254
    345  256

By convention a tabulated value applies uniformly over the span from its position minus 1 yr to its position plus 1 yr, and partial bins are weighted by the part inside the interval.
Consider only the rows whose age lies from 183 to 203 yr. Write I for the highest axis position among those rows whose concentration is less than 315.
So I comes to 202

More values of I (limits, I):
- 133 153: 152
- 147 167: 154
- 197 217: 214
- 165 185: 184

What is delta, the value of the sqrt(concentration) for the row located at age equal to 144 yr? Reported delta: 17.70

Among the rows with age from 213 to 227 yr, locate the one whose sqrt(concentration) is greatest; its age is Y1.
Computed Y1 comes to 222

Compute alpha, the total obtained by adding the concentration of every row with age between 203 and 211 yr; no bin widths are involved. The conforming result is 1277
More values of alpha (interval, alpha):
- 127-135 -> 1333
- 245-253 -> 1287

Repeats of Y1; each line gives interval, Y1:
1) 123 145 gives 130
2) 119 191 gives 130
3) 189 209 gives 208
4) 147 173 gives 164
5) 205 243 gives 222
